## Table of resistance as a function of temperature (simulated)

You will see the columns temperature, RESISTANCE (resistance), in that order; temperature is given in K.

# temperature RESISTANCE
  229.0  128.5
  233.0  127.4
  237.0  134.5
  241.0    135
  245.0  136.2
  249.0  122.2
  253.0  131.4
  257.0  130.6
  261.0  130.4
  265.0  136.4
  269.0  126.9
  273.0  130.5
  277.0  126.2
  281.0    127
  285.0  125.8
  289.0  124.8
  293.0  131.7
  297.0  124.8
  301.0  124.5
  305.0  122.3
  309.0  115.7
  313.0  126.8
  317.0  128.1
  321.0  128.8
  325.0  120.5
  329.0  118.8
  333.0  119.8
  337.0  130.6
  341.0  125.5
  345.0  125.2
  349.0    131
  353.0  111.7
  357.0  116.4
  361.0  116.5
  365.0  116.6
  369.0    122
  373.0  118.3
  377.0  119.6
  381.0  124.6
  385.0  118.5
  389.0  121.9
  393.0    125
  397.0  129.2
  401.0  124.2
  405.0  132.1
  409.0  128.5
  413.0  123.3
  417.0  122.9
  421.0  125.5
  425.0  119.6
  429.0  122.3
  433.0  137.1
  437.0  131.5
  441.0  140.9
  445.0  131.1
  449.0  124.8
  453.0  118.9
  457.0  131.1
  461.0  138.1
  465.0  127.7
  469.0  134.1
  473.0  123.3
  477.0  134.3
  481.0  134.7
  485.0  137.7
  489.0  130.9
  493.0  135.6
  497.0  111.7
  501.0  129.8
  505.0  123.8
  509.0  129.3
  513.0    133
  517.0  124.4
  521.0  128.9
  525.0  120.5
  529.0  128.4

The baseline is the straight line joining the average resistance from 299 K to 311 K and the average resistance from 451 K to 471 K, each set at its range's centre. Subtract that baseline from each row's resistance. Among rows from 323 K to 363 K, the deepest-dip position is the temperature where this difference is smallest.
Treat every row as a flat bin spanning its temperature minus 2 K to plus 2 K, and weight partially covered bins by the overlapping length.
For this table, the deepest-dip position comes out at 353.0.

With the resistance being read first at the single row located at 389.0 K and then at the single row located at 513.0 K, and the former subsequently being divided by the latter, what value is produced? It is 0.92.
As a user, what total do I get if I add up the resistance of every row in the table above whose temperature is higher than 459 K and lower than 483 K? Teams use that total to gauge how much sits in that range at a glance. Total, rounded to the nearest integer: 792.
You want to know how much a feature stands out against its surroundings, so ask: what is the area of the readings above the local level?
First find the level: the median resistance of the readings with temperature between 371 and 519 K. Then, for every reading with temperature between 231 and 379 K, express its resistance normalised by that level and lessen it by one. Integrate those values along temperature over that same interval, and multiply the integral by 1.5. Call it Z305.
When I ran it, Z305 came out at -4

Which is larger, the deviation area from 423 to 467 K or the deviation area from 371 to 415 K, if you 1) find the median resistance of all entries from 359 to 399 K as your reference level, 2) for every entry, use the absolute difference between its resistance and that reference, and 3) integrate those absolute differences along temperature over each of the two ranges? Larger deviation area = 403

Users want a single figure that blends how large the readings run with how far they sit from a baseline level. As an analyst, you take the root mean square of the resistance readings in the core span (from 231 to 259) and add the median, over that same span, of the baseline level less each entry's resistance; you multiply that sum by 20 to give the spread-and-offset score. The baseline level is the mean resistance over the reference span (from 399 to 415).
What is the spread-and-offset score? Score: 2535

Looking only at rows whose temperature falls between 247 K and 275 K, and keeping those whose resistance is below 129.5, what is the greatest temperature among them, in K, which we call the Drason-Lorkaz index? 269.0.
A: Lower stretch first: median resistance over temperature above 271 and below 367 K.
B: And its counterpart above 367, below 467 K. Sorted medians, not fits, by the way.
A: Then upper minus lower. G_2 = 0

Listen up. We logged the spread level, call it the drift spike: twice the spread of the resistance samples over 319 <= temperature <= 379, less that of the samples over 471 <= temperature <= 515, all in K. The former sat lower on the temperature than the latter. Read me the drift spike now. 3.9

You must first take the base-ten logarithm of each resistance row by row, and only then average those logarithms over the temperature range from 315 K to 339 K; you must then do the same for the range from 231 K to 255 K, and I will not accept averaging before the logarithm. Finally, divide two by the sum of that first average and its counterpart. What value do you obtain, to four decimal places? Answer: 0.4748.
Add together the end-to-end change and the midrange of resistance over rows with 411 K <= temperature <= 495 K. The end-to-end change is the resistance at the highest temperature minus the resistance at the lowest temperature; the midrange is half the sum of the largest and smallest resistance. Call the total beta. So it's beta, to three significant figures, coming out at 142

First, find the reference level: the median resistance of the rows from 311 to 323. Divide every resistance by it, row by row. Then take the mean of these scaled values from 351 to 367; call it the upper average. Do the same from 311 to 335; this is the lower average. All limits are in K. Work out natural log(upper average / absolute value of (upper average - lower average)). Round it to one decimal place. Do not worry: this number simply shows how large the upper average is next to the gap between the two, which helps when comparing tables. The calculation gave 2.6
